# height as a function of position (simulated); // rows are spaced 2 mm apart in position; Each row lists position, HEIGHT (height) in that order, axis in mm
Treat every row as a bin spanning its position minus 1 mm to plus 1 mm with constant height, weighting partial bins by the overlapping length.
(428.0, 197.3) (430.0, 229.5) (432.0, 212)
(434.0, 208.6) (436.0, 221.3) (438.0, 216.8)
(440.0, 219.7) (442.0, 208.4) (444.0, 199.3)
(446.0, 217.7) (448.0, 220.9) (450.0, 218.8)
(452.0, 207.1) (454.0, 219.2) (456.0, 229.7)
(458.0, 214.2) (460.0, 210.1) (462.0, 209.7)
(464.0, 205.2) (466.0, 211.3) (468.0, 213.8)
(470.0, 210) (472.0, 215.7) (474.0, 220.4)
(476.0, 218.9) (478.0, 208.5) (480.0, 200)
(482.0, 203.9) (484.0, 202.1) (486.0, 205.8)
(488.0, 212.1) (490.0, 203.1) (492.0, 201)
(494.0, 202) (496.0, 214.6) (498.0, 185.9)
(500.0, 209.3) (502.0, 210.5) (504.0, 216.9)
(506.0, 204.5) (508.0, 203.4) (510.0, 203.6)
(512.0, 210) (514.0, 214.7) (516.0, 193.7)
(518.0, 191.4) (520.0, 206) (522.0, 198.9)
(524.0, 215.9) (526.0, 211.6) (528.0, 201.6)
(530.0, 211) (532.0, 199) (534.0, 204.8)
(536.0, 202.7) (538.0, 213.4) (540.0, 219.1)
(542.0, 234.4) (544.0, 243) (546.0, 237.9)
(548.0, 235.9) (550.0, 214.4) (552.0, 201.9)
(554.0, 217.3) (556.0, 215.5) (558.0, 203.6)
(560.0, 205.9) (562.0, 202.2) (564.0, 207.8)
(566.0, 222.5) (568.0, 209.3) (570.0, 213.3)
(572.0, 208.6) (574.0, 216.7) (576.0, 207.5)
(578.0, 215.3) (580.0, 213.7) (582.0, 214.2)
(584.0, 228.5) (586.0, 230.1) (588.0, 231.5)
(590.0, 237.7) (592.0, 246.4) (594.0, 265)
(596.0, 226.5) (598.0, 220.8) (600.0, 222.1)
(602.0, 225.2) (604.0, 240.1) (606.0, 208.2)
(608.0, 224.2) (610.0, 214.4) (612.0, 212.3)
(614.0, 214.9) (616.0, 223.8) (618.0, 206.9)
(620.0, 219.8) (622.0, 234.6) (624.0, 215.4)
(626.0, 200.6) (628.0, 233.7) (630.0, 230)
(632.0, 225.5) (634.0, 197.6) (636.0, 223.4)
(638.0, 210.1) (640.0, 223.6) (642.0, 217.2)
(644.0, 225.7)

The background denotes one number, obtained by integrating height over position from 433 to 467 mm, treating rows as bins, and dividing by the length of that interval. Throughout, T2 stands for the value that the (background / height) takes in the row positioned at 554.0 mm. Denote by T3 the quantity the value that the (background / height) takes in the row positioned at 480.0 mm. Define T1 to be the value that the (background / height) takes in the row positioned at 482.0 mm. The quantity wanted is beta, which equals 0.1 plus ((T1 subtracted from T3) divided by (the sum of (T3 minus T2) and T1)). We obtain 0.118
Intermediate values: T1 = 1.05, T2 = 0.98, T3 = 1.07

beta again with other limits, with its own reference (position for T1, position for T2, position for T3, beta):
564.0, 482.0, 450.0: 0.046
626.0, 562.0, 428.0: 0.116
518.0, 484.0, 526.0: 0.000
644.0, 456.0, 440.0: 0.126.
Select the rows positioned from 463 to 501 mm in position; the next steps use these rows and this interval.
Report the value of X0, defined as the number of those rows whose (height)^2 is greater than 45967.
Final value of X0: 4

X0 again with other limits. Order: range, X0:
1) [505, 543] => 4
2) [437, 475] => 9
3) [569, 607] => 13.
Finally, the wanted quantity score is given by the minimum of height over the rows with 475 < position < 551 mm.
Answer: 185.9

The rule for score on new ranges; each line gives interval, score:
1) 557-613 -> 202.2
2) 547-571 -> 201.9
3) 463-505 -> 185.9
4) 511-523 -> 191.4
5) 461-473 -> 205.2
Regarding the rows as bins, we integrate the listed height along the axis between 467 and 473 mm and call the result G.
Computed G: 1279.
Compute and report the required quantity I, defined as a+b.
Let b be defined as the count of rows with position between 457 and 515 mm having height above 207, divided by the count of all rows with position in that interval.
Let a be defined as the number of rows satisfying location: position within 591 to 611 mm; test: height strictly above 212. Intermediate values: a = 9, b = 0.59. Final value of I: 10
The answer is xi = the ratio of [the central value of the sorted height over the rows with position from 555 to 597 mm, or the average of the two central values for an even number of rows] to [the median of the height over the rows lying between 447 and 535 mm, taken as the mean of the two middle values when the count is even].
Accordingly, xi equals 1.03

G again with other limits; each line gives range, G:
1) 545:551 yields 1376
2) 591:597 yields 1476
